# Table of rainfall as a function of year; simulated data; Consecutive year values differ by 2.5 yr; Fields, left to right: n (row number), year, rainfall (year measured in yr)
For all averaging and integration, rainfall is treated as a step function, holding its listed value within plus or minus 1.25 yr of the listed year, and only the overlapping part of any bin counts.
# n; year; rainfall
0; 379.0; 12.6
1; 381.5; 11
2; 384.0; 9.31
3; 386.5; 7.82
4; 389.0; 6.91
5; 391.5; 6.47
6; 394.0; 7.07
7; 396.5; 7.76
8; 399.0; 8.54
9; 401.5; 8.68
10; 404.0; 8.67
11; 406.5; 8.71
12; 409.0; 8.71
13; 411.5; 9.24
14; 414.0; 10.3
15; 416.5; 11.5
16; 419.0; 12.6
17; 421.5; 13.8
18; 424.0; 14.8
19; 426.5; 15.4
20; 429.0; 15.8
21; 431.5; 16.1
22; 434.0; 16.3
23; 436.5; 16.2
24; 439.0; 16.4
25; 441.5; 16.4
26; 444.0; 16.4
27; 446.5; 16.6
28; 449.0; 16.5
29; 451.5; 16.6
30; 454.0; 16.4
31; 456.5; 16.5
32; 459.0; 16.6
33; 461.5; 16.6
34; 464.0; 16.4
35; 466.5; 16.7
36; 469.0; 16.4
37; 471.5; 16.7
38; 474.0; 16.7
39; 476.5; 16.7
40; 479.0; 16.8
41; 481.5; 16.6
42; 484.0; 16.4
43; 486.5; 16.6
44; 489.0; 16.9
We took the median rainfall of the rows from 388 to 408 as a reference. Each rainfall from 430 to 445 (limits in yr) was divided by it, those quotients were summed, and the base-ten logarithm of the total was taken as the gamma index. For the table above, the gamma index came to 1.1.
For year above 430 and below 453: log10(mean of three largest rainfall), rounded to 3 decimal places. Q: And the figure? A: 1.219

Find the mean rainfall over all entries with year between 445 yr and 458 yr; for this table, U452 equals 16.5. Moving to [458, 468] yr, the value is 16.6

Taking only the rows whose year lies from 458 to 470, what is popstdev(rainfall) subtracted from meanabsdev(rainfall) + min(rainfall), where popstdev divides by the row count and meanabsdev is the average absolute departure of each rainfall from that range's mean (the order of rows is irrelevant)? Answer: 16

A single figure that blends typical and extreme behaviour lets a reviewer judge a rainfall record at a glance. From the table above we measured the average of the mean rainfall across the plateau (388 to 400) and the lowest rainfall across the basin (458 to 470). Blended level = 11.9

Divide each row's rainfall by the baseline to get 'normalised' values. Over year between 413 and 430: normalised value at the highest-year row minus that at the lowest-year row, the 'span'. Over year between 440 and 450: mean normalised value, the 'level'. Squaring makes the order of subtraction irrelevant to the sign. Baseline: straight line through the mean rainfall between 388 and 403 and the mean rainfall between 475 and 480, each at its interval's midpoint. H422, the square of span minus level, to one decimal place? 0.9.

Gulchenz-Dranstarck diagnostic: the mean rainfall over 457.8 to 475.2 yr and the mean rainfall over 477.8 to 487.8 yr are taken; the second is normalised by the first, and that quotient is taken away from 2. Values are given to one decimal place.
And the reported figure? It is 1.0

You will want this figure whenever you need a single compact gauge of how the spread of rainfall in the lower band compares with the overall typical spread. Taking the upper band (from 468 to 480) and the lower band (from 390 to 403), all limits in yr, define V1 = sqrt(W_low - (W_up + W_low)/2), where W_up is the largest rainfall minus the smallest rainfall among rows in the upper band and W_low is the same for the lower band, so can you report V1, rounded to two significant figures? 0.95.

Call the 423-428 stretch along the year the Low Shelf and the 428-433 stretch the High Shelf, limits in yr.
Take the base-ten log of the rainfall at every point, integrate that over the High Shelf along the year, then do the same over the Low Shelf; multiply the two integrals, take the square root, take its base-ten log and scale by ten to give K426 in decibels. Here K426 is 7.75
